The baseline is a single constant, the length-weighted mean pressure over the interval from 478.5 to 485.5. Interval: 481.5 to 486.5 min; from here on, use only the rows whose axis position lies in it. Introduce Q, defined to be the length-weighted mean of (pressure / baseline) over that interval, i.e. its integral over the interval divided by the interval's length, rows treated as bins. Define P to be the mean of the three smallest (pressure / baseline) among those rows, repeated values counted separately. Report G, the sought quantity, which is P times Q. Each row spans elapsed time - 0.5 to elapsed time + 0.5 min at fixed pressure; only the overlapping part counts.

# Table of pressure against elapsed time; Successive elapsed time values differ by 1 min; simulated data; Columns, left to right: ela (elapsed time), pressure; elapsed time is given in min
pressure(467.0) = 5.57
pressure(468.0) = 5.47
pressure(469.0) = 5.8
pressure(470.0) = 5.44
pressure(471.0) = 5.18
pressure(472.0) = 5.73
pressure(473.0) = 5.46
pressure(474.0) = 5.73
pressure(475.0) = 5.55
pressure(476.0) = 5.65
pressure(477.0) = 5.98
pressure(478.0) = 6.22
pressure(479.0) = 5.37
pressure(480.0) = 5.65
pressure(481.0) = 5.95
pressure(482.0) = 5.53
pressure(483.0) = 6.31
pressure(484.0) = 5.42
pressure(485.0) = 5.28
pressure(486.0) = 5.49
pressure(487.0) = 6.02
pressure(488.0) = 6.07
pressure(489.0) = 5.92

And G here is 0.95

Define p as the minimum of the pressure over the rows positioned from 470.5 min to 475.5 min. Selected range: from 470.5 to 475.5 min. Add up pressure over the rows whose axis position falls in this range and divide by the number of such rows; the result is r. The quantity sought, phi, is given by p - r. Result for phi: -0.350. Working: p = 5.18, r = 5.53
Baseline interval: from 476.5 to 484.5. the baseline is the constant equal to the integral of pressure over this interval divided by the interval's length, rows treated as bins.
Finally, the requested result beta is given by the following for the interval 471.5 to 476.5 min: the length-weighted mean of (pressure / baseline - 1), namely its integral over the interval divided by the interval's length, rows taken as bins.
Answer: -0.031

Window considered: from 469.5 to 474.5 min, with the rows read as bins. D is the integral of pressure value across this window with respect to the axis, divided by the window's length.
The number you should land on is 5.5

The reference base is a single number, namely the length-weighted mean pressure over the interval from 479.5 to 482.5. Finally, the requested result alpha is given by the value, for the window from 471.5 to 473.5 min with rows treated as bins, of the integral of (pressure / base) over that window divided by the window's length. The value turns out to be 0.98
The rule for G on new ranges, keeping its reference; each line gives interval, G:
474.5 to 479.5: 1.00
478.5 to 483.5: 1.00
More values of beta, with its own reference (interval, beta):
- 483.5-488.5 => -0.025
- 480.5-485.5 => -0.018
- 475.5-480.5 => -0.005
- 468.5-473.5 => -0.049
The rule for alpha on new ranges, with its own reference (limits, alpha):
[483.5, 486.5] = 0.95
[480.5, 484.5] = 1.02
